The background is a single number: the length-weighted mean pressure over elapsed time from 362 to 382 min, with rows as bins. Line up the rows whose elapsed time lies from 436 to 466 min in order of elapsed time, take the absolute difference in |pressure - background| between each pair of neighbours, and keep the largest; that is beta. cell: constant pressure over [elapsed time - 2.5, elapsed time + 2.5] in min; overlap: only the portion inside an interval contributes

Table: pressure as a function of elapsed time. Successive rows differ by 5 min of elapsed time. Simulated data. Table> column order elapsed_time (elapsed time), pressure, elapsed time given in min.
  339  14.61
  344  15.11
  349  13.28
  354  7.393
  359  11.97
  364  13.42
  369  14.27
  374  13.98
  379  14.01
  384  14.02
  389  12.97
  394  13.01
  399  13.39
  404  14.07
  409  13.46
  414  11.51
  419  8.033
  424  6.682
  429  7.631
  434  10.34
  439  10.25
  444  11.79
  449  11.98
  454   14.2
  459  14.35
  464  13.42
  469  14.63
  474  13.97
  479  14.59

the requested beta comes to 1.7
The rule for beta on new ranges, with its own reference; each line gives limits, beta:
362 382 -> 0.3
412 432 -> 3.5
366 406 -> 0.9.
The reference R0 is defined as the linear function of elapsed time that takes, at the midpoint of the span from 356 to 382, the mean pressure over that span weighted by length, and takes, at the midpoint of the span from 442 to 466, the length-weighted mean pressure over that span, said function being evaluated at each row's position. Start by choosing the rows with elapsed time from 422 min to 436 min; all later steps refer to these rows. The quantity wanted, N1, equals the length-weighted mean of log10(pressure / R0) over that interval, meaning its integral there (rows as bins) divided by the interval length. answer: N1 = -0.22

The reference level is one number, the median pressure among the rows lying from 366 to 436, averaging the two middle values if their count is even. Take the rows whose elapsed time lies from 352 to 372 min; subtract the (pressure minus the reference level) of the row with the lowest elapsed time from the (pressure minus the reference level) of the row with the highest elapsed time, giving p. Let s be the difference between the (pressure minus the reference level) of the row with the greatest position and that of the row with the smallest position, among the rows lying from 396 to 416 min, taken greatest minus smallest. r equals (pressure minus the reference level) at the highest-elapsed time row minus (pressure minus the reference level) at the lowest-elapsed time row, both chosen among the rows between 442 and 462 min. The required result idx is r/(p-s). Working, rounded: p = 7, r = 3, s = -1.9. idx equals 0.3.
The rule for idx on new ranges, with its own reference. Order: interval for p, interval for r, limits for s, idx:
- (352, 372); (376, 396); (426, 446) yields -0.4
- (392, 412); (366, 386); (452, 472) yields -12.5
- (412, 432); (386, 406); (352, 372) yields -0.1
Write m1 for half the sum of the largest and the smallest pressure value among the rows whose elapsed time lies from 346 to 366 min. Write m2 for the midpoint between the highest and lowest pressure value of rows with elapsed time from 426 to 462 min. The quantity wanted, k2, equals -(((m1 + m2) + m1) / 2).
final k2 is -16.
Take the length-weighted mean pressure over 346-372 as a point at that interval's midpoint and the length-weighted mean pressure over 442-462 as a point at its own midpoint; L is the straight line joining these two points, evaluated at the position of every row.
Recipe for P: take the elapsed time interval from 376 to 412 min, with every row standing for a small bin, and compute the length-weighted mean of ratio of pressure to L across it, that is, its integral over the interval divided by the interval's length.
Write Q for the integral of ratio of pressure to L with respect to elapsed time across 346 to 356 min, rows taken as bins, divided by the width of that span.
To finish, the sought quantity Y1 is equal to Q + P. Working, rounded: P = 1.08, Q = 0.89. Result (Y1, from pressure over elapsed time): 1.97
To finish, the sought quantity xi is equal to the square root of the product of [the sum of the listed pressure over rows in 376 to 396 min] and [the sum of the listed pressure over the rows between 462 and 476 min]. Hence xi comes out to 48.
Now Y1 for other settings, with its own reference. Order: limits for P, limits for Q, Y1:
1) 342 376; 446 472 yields 2.08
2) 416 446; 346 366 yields 1.66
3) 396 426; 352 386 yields 1.93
